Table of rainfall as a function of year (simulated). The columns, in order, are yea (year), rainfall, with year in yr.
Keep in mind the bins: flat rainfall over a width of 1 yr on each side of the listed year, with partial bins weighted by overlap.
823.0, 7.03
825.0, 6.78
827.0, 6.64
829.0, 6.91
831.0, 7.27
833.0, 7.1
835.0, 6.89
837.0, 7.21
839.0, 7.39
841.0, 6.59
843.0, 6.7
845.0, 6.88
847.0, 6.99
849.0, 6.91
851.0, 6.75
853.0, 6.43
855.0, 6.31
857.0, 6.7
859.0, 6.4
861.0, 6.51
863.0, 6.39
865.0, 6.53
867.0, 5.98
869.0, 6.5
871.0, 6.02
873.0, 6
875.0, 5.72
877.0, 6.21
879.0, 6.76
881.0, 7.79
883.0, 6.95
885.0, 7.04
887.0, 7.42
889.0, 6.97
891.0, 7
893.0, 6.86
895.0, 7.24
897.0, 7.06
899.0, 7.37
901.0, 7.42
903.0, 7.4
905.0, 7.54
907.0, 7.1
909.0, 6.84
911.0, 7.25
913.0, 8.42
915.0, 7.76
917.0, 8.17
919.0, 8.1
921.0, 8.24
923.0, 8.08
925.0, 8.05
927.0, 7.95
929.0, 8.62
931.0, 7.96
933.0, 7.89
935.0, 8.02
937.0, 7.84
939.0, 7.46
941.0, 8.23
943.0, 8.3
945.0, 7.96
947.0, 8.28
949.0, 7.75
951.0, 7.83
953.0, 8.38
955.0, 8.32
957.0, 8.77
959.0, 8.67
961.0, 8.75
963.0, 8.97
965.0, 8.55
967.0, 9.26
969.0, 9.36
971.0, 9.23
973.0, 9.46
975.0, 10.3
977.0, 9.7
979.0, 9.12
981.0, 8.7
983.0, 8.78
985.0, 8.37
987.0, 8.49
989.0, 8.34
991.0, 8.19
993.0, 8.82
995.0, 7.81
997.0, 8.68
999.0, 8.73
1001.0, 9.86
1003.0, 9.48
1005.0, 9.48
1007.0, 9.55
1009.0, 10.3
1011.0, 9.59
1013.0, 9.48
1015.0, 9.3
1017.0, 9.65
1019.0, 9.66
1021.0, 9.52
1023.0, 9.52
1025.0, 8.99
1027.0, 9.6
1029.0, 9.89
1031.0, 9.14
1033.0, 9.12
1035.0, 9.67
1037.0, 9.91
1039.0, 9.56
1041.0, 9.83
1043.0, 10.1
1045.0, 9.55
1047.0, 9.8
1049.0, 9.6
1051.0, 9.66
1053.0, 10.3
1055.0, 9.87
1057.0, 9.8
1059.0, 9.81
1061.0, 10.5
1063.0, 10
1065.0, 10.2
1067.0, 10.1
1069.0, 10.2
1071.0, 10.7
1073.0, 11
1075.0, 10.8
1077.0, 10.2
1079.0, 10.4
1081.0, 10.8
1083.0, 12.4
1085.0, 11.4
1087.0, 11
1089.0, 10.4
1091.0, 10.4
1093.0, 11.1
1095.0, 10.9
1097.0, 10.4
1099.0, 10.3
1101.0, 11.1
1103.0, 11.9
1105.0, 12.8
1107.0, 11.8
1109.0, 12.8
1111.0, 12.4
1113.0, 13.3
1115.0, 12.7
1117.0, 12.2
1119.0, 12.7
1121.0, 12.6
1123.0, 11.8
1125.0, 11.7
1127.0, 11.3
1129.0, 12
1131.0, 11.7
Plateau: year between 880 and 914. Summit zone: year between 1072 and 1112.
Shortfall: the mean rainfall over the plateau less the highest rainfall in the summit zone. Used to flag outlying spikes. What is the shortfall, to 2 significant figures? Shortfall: -5.5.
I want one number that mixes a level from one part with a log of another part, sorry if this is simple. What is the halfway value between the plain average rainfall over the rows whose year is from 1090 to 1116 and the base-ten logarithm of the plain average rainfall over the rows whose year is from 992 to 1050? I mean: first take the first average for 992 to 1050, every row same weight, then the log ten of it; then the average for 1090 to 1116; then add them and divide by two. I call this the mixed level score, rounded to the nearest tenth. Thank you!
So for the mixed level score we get 6.3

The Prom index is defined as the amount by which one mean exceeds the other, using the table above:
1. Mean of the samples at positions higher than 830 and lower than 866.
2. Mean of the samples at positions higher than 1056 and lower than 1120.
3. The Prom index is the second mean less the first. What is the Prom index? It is 4.4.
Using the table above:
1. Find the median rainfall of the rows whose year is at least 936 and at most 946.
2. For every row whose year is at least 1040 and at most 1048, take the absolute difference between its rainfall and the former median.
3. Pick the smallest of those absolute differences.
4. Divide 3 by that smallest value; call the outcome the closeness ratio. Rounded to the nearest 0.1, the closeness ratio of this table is 1.9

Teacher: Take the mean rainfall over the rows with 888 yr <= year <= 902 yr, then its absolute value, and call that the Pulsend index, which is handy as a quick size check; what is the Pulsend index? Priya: 7.1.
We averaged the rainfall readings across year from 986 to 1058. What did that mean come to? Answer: 9.4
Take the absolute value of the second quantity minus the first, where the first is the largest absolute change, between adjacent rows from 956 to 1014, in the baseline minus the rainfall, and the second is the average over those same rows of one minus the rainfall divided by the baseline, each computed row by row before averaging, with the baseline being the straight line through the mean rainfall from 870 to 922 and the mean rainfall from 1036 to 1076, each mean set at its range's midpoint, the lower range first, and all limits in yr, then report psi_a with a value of 1.13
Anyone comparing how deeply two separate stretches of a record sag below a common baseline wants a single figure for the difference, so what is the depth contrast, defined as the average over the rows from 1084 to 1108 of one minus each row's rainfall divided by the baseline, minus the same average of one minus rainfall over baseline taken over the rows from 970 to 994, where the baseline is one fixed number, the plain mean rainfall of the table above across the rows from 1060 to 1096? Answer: -0.20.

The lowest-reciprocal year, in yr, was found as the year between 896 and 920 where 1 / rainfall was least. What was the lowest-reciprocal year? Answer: 913.0 yr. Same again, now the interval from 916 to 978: 975.0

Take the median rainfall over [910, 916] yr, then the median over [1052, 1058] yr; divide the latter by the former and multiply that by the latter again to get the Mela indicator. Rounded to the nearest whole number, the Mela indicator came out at 13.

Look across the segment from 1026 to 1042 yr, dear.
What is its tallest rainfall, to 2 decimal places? 9.91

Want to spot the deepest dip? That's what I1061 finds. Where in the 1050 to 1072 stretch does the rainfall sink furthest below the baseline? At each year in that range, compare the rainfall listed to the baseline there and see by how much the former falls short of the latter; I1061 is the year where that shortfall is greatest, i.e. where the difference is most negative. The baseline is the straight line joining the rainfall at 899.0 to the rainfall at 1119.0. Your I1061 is 1059.0 yr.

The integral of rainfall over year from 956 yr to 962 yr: 52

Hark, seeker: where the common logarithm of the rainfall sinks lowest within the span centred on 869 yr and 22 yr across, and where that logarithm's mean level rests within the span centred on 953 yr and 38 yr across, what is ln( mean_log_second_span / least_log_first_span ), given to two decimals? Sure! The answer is 0.20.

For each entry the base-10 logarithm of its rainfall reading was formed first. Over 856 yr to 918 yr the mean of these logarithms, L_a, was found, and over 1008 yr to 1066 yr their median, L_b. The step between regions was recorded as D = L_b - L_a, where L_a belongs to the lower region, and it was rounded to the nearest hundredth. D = 0.15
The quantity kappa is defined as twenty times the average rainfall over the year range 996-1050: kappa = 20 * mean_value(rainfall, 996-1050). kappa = 191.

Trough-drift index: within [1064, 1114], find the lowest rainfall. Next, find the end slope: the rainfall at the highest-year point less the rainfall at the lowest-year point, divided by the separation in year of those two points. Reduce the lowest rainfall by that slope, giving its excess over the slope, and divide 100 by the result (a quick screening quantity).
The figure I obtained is 10.0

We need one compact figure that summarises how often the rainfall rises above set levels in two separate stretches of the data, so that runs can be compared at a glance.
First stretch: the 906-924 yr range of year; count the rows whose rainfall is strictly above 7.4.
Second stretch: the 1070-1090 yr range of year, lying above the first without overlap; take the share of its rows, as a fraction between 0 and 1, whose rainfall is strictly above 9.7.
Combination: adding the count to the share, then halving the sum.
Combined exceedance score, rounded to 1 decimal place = 3.5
